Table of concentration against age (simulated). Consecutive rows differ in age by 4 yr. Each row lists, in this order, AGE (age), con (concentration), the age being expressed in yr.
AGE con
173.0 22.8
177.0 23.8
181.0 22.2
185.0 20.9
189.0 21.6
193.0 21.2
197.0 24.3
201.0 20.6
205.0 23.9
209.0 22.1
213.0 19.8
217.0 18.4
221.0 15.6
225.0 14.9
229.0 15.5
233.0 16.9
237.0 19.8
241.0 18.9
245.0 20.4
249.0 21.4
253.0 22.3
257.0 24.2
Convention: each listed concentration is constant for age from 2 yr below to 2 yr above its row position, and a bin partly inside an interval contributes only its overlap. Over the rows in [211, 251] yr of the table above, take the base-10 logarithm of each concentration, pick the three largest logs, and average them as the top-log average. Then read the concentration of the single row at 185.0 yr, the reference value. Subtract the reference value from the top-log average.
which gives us -19.6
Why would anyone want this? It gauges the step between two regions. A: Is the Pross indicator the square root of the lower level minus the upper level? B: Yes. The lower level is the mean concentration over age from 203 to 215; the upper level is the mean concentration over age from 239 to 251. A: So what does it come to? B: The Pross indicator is 1.3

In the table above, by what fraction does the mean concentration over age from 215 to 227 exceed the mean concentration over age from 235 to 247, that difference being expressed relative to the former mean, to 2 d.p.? -0.21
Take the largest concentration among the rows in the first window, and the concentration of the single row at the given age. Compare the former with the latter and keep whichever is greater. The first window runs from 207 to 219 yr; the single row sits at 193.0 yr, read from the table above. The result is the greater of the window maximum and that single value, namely 22.1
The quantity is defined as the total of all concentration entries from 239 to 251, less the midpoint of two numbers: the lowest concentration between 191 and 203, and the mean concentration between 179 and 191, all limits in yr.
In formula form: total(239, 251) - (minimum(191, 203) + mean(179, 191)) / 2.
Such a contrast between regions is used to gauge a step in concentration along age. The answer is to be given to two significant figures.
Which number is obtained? 40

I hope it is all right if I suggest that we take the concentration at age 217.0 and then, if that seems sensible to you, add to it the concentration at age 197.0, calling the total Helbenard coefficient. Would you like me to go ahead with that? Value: 42.7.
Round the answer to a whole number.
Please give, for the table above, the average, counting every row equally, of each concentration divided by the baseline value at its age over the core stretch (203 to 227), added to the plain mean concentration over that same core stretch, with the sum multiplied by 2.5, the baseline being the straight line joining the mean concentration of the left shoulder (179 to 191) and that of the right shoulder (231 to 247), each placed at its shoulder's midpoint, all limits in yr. 50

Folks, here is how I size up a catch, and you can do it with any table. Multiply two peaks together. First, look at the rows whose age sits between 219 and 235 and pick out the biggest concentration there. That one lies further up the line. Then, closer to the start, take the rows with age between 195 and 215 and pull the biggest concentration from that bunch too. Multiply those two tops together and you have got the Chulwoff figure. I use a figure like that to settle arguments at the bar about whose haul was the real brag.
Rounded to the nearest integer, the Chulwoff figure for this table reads 411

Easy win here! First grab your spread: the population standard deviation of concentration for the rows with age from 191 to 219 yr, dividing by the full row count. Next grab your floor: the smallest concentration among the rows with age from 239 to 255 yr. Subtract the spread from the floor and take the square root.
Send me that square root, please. 4.11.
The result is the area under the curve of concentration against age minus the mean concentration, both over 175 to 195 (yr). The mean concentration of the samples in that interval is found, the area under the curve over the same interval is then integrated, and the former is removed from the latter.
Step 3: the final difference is 417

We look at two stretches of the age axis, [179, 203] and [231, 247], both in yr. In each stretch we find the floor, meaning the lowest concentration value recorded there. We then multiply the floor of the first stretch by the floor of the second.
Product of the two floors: 348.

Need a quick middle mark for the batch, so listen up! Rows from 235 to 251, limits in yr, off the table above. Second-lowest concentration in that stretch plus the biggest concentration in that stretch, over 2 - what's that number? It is 20.6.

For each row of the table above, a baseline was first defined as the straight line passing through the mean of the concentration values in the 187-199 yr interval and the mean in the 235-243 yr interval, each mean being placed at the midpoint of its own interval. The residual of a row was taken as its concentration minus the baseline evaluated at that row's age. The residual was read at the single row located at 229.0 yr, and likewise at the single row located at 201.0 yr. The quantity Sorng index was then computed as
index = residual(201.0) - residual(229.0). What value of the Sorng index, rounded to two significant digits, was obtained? 3.3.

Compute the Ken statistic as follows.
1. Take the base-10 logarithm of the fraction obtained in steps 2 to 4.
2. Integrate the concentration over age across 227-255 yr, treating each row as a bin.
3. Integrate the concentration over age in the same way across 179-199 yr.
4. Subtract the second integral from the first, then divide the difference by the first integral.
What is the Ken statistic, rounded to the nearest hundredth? -0.73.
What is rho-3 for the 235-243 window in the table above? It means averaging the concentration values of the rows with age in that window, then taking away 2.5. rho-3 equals 17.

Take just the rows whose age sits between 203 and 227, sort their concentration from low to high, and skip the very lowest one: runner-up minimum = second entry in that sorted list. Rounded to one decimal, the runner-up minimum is 15.6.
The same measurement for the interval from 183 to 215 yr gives 20.6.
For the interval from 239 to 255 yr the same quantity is 20.4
